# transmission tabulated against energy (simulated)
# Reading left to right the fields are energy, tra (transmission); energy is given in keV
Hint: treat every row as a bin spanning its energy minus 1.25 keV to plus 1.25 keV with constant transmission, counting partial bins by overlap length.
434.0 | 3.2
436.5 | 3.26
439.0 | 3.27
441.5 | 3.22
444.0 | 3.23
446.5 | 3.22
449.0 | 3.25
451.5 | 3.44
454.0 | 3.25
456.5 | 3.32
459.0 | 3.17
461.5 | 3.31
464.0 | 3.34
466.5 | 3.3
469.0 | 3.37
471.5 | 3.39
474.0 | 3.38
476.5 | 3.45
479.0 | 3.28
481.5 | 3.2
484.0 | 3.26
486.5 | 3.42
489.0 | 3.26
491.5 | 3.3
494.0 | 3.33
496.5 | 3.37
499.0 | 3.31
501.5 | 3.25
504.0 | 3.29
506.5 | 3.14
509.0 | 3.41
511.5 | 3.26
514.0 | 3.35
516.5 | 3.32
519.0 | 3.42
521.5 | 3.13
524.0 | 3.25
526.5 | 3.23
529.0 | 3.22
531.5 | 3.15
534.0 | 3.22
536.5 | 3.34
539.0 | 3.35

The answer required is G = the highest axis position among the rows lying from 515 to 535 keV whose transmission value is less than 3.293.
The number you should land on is 534.0 keV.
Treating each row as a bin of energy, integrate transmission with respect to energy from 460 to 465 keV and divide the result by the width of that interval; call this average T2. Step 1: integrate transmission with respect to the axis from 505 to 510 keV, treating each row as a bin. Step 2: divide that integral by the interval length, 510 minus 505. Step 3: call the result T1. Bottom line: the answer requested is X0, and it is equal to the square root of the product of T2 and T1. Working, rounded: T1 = 3.27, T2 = 3.32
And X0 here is 3.29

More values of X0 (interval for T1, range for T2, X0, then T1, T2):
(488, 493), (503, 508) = 3.25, 3.28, 3.22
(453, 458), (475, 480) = 3.33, 3.28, 3.37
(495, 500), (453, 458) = 3.31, 3.34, 3.28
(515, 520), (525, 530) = 3.30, 3.37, 3.23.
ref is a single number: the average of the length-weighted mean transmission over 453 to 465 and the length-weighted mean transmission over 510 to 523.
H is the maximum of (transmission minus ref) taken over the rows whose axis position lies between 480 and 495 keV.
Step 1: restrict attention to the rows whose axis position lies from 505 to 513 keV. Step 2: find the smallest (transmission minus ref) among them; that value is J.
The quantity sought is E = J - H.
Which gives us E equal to -0.28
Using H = 0.133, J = -0.15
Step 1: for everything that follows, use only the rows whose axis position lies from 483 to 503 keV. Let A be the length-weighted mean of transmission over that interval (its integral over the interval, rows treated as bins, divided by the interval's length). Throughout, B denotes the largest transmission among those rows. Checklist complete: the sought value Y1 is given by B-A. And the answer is 0.107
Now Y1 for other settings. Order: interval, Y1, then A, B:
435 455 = 0.173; 3.27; 3.44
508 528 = 0.126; 3.29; 3.42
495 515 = 0.113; 3.30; 3.41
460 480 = 0.099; 3.35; 3.45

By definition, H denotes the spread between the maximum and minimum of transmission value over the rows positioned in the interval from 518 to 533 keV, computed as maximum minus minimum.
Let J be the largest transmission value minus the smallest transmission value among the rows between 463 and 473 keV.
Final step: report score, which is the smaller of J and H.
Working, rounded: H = 0.29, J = 0.09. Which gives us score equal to 0.09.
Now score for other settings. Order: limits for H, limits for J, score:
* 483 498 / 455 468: 0.16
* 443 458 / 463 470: 0.07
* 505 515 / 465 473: 0.09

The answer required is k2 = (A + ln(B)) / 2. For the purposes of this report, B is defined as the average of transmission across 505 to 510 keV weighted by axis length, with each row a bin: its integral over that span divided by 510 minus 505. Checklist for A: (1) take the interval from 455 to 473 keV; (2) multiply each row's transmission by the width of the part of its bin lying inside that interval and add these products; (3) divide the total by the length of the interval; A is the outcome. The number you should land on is 2.25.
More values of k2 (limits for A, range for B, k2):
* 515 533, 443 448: 2.21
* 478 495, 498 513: 2.24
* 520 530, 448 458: 2.21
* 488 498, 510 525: 2.25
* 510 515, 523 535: 2.24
